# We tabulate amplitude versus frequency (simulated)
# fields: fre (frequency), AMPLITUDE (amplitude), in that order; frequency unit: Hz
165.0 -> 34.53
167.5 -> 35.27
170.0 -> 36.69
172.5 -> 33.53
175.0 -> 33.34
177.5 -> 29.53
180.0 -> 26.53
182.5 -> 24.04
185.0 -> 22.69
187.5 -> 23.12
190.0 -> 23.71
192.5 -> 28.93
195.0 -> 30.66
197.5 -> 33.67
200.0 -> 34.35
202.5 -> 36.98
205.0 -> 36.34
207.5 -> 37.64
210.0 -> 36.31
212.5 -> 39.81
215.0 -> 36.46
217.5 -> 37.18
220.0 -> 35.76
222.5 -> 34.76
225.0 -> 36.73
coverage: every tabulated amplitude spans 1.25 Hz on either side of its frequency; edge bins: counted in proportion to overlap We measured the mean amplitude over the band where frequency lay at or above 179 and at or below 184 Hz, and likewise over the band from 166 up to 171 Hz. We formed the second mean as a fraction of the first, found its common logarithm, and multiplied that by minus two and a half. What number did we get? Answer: -0.4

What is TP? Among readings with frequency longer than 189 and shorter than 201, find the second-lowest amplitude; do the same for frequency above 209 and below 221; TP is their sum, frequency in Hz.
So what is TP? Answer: 65.2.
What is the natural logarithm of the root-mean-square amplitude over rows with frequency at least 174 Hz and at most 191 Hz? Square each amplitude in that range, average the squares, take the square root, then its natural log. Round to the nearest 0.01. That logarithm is 3.27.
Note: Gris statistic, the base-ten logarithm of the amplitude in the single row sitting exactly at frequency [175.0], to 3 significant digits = 1.52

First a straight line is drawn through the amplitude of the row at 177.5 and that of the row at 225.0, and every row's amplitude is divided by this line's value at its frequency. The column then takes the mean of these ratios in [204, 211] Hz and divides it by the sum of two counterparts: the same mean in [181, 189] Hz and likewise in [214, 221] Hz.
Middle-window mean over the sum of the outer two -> 0.60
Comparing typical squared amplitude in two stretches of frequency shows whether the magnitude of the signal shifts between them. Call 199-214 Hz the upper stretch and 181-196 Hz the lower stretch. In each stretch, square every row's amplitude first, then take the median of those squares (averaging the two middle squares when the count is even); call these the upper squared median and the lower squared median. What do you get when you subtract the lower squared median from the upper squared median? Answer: 774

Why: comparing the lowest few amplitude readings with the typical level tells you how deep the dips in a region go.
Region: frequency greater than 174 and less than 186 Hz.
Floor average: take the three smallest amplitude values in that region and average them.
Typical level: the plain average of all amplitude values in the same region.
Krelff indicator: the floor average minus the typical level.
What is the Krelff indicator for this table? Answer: -2.8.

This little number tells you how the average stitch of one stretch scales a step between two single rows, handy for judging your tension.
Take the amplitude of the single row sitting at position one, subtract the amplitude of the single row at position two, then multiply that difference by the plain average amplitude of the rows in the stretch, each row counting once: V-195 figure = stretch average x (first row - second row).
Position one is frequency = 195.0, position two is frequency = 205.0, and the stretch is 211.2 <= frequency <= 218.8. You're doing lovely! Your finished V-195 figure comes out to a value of -215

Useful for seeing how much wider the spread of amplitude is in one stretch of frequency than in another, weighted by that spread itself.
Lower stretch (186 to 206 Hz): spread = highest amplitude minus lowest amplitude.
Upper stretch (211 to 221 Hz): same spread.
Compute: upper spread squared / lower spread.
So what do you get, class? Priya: 1.2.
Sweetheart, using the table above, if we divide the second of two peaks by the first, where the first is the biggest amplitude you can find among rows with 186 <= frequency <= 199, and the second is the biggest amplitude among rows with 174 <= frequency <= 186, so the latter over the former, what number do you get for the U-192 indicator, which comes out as 0.99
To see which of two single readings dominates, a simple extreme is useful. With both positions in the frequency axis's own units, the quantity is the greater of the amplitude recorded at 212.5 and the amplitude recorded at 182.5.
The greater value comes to 39.8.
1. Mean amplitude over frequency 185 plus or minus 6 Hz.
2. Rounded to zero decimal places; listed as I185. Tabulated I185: 24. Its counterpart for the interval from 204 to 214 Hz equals 38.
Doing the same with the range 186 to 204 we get 30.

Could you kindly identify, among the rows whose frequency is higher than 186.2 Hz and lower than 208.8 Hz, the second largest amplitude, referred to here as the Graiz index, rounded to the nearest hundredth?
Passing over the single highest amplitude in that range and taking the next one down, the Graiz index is 36.98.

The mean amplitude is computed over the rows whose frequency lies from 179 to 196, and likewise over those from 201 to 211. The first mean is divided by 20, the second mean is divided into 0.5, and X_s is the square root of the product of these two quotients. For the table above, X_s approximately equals 0.132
